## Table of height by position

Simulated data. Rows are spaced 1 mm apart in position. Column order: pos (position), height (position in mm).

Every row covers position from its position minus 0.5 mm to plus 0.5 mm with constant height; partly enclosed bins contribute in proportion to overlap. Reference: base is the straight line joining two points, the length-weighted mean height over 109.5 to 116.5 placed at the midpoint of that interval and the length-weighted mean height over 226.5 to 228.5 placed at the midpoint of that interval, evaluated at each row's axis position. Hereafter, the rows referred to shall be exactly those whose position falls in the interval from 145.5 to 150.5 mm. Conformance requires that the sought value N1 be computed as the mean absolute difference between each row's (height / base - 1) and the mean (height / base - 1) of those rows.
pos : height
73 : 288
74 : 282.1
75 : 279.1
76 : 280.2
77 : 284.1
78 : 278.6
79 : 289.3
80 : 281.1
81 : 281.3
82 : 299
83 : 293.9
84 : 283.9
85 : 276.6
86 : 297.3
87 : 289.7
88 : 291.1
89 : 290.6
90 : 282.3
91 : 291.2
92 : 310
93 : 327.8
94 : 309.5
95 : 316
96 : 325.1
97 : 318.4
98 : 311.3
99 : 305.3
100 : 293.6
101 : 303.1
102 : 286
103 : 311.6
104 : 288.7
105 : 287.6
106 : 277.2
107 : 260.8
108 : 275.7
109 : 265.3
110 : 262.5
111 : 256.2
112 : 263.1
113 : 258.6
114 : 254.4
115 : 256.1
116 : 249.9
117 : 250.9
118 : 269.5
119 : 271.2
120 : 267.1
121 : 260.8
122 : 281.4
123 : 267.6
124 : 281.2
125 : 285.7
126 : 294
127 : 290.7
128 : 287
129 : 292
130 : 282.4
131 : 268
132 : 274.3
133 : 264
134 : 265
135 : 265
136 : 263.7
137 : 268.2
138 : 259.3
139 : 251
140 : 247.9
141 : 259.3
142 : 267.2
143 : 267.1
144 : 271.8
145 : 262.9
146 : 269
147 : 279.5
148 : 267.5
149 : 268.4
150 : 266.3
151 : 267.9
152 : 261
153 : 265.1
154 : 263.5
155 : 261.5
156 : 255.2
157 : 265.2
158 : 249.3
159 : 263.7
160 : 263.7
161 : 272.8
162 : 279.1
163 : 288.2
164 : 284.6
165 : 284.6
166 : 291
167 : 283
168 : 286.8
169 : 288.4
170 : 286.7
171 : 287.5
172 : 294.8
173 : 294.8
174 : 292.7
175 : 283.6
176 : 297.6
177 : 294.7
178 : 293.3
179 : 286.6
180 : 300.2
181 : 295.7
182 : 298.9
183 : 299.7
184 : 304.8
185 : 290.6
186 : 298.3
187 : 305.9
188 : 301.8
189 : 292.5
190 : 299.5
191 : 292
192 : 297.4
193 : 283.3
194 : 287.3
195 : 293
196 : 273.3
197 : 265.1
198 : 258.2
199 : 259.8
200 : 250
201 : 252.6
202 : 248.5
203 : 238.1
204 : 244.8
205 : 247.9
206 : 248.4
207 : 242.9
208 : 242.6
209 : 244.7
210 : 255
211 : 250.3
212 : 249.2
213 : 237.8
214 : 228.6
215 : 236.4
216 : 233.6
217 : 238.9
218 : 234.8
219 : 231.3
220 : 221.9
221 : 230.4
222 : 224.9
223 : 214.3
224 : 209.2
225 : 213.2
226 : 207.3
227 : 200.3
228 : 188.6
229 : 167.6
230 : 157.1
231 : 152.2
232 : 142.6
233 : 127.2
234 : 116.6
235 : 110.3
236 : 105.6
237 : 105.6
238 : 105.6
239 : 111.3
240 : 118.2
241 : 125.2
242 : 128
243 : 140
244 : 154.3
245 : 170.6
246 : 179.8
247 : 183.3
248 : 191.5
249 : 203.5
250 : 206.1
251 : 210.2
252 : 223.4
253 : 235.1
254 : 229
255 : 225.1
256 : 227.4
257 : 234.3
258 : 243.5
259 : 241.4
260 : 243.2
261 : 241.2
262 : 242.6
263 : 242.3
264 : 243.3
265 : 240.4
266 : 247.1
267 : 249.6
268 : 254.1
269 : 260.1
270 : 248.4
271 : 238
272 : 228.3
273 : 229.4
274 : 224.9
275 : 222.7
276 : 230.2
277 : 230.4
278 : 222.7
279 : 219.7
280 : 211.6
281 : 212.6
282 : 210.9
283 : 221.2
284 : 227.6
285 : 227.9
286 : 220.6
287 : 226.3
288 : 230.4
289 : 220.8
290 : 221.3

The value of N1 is 0.0147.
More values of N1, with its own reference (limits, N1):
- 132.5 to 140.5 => 0.0195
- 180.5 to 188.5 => 0.0210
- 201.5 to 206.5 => 0.0170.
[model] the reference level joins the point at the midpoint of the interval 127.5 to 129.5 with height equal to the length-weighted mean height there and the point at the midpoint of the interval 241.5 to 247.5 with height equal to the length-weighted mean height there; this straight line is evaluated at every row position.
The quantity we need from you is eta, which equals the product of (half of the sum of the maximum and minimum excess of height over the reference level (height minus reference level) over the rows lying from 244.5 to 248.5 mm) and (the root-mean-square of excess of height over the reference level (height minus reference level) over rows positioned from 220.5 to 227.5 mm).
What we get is 785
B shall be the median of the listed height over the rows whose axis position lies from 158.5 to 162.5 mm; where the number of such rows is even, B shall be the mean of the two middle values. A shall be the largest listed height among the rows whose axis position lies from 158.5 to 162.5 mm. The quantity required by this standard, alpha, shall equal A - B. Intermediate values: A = 279.1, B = 268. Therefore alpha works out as 11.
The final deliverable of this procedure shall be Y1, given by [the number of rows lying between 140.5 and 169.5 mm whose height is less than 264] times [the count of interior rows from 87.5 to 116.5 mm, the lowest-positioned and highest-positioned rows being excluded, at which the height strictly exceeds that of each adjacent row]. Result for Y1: 63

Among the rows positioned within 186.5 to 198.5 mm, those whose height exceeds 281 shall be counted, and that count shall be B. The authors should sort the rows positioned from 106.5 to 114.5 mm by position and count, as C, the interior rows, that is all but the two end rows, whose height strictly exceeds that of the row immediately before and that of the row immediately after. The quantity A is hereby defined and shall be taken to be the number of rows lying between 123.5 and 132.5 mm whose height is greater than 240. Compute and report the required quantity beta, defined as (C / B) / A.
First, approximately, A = 9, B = 9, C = 2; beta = 0.025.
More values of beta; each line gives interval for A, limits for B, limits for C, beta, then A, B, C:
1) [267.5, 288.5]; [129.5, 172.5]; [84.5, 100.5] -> 0.121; 3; 11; 4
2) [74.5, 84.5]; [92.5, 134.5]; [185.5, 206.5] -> 0.029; 10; 21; 6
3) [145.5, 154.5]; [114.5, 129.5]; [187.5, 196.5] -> 0.048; 9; 7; 3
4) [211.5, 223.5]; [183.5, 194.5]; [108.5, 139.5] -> 0.727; 1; 11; 8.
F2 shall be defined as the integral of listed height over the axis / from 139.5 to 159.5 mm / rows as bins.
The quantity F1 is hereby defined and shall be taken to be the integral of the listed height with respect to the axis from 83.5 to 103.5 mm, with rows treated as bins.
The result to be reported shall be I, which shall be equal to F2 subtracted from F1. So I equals 741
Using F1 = 6020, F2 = 5279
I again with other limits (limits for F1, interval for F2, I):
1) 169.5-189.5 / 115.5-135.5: 433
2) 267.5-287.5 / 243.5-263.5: 240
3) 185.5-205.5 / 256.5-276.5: 684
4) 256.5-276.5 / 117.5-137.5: -694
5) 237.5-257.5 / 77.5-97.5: -2331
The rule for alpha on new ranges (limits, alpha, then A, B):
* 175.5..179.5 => 4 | 297.6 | 294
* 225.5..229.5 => 13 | 207.3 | 194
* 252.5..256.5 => 7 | 235.1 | 228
